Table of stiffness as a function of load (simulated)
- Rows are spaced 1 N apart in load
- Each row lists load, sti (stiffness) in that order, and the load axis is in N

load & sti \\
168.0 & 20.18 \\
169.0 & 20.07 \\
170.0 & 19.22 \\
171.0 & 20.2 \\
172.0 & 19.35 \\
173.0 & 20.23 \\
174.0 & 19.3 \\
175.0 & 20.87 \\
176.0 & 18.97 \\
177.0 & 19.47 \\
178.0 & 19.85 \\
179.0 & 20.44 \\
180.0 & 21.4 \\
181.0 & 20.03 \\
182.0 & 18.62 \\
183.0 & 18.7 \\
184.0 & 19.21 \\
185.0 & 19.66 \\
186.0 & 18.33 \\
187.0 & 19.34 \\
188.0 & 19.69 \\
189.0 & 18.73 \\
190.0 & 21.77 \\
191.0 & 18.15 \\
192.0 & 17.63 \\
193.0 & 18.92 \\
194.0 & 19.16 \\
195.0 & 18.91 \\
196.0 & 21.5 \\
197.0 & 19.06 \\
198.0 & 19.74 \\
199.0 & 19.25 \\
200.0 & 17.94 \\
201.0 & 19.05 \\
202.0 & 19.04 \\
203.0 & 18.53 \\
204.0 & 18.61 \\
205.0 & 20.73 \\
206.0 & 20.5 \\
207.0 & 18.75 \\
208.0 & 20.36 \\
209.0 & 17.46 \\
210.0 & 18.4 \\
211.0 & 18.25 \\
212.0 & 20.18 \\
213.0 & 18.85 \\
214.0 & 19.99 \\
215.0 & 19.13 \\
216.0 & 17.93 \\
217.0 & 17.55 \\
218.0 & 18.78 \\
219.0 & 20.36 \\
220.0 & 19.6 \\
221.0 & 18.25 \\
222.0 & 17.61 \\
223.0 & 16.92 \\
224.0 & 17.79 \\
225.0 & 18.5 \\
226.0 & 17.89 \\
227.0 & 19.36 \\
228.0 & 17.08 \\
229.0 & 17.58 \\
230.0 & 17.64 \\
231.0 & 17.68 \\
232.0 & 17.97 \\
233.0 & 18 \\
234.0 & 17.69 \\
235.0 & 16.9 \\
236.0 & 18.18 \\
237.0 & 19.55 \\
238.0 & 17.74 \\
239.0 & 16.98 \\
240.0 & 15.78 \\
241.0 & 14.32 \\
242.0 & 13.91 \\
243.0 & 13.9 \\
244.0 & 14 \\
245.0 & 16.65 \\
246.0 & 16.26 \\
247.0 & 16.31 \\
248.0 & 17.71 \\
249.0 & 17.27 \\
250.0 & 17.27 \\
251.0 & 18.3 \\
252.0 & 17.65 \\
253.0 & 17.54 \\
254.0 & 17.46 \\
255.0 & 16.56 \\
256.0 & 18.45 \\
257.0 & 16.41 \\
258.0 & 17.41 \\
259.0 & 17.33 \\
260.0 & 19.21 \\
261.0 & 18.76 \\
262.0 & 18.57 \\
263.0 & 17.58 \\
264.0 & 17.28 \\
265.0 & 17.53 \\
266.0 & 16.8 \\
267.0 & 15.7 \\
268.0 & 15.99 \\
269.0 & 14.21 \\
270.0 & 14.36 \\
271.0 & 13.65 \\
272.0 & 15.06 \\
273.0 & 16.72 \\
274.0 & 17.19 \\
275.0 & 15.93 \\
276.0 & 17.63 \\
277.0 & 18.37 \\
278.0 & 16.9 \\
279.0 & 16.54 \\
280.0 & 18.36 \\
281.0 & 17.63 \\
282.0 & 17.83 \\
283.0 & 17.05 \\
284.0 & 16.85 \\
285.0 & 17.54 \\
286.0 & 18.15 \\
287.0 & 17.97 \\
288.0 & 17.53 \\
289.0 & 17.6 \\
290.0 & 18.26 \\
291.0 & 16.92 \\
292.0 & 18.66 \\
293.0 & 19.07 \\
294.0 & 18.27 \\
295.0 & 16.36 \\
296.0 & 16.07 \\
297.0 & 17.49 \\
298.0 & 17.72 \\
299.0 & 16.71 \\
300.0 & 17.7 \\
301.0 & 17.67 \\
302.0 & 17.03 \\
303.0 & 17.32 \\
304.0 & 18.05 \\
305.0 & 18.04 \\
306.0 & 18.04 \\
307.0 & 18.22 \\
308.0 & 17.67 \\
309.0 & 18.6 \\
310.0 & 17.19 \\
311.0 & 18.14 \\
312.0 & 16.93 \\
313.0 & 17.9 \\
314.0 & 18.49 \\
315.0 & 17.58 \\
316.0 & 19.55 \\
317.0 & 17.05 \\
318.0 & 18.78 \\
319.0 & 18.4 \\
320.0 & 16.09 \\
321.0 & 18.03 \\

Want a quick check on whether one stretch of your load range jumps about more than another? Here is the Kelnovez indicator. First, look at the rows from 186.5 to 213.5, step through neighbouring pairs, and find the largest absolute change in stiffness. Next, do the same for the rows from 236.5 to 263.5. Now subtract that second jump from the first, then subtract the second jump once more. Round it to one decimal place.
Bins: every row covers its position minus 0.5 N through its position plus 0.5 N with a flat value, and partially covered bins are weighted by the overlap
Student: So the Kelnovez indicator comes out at -1.7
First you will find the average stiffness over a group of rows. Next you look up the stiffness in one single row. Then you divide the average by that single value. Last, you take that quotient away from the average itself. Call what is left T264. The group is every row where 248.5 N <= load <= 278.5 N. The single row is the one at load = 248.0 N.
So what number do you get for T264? 16.0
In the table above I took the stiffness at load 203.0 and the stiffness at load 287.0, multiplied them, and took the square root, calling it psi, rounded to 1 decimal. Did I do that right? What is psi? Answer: 18.2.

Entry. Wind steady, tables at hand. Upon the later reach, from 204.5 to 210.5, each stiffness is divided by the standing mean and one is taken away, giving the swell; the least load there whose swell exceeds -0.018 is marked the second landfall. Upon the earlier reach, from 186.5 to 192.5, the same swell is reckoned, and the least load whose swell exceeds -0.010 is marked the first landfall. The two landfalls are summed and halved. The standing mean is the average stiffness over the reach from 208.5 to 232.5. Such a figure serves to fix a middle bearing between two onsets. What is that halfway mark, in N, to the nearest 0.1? 196.0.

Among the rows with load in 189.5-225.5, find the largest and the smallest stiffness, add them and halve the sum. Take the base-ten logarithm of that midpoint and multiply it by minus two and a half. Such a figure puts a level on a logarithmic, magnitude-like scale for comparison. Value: -3.22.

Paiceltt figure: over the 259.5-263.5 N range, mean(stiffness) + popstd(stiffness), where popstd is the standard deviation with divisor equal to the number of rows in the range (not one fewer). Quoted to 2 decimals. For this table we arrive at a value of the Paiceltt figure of 19.13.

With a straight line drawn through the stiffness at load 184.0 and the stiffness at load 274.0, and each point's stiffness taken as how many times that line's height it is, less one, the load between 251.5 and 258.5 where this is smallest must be 257.0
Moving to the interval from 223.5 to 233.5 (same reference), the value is 228.0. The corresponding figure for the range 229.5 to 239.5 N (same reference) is 235.0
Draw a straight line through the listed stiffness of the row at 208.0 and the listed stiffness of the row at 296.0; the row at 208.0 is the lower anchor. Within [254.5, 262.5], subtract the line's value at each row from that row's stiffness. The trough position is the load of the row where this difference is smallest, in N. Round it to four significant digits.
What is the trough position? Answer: 257.0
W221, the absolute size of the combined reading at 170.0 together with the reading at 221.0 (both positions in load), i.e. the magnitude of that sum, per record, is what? 37.5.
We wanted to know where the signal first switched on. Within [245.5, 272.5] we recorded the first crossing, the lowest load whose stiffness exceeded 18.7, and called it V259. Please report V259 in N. 260.0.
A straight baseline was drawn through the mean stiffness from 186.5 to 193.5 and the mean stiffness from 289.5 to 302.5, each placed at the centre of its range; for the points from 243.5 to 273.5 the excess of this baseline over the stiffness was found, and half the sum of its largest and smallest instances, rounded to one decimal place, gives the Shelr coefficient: 1.6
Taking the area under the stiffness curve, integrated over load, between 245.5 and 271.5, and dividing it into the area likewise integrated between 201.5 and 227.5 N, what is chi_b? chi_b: 1.11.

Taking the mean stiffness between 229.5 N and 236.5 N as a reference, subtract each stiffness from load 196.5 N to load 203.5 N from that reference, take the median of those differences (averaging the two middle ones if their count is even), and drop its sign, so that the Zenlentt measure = 1.3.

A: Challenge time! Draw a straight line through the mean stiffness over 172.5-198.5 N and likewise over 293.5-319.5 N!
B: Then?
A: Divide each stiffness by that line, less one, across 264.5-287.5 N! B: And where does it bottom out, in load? 271.0 N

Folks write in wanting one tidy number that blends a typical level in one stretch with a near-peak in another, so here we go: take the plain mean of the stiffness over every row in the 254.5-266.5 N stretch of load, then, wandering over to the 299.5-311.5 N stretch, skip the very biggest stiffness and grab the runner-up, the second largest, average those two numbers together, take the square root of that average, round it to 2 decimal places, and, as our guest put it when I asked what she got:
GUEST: 4.24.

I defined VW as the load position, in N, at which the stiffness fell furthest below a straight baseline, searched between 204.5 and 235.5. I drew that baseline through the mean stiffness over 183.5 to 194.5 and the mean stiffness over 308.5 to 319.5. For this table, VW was 223.0 N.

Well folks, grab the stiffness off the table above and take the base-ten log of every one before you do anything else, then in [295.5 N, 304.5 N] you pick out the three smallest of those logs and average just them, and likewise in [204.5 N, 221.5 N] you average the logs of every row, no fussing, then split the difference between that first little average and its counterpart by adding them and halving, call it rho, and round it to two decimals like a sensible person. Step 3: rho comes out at 1.25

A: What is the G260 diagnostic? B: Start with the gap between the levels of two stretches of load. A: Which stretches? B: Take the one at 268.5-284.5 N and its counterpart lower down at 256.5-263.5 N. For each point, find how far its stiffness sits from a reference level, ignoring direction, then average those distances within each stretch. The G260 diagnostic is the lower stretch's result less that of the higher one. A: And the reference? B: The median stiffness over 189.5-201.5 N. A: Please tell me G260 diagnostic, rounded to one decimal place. -1.3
